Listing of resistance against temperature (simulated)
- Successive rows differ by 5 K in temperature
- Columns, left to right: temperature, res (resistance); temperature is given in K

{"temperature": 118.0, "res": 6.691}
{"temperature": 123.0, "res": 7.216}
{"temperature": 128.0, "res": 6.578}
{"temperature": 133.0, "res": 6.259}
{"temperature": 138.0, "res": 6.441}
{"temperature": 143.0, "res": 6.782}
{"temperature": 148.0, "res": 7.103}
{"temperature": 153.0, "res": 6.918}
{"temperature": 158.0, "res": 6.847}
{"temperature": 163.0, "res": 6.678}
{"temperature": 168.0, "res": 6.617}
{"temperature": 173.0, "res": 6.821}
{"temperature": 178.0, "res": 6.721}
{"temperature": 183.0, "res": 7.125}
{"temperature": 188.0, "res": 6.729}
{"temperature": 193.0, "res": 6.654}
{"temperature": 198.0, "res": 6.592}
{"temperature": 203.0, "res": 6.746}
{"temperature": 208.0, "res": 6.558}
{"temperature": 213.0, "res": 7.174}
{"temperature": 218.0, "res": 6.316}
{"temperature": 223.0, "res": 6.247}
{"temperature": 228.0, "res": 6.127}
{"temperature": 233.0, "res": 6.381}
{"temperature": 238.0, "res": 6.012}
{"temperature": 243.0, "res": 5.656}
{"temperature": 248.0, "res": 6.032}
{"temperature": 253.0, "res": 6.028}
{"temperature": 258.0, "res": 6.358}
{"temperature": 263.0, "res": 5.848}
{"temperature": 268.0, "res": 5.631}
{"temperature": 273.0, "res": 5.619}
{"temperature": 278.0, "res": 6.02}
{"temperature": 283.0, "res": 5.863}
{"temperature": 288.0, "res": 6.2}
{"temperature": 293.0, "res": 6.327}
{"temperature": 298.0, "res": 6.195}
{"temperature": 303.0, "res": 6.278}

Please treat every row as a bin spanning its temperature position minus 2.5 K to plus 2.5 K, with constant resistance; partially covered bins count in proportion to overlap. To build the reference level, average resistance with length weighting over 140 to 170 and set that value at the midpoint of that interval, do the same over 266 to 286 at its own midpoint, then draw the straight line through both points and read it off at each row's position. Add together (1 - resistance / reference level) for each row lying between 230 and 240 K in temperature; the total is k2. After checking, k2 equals -0.02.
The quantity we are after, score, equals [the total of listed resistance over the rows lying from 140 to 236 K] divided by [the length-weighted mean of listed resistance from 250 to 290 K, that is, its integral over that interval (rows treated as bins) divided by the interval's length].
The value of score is 21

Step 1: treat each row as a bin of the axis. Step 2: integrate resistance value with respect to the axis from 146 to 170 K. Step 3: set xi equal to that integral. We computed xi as 164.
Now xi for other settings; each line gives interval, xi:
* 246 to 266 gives 121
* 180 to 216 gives 244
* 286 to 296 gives 63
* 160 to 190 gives 204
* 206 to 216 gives 69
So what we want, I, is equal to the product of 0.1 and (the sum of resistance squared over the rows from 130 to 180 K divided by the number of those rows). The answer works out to 4.5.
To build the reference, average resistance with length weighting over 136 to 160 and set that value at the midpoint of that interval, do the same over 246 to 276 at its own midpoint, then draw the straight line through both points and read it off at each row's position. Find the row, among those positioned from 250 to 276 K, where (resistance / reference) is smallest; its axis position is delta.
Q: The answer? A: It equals 268.0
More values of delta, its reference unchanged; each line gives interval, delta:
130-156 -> 133.0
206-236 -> 228.0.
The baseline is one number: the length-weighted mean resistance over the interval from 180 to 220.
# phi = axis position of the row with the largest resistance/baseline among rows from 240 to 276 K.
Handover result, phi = 258.0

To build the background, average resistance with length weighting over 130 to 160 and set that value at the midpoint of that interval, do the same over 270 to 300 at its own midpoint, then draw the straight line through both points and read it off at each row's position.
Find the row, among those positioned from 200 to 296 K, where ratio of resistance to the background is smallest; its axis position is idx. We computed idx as 243.0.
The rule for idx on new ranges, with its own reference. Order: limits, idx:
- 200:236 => 228.0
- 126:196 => 133.0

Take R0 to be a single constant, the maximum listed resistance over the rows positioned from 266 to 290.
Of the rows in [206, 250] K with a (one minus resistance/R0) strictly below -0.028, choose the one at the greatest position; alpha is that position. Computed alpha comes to 233.0 K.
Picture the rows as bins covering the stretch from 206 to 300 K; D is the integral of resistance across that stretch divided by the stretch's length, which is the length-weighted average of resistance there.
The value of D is 6.13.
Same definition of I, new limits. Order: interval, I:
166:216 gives 4.6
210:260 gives 3.9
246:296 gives 3.6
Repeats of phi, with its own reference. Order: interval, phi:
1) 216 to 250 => 233.0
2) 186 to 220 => 213.0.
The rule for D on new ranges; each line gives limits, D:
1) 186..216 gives 6.74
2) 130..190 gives 6.75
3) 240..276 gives 5.89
